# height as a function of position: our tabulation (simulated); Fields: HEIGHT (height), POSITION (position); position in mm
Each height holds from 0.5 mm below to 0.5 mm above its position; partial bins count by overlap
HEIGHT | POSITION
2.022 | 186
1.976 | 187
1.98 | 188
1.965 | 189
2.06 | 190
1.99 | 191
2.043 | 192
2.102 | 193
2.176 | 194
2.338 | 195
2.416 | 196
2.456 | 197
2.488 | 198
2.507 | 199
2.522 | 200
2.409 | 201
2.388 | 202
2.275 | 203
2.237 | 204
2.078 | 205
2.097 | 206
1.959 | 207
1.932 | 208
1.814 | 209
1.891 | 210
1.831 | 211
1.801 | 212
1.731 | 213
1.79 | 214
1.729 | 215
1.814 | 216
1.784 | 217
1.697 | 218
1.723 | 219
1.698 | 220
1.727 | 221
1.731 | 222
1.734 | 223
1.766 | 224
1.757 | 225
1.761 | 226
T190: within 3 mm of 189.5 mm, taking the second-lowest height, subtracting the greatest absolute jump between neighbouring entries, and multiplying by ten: 18.8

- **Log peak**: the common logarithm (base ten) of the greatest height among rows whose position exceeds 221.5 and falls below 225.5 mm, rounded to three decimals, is 0.247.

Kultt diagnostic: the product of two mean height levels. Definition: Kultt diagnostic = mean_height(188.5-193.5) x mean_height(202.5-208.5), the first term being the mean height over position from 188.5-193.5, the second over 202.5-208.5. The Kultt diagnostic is 4.26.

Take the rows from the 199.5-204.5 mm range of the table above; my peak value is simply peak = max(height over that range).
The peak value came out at 2.522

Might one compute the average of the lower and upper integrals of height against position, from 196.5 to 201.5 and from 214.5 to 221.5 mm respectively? 12.3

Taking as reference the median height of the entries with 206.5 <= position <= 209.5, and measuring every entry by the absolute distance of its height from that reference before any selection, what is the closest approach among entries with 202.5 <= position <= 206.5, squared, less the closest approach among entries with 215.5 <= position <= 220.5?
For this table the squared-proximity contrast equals -0.10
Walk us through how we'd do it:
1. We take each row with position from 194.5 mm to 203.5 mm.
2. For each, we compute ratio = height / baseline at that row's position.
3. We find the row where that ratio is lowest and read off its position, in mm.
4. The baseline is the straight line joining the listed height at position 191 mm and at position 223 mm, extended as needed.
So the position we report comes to 195 mm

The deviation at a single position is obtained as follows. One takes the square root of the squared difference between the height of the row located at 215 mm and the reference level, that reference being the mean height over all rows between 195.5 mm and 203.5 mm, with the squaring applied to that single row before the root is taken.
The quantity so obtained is 0.70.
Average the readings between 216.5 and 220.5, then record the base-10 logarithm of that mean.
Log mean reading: 0.24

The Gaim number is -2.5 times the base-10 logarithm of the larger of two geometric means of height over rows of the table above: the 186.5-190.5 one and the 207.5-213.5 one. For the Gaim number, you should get -0.75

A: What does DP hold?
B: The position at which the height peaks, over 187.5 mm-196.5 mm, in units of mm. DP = 196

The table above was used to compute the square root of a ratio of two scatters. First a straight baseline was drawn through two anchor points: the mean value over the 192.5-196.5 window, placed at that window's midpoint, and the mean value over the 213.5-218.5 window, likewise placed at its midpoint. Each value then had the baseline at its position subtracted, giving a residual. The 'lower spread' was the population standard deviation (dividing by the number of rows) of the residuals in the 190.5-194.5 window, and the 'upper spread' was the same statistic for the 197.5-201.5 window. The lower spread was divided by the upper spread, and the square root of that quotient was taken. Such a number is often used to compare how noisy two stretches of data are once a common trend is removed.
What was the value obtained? 1.63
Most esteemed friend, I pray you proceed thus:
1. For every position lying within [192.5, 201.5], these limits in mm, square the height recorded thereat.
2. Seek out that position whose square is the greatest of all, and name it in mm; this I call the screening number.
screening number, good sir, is 200 mm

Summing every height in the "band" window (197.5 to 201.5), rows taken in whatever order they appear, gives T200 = 10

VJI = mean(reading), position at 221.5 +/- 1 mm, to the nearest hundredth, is 1.73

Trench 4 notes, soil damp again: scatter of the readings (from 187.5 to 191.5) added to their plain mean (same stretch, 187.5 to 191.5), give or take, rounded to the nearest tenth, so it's 2.0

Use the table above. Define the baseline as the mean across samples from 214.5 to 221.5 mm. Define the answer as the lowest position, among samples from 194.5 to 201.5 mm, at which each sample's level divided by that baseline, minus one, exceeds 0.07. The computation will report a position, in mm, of 195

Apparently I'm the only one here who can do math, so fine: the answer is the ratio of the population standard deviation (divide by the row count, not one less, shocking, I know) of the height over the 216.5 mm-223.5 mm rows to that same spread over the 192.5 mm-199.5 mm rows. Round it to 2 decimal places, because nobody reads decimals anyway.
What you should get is 0.18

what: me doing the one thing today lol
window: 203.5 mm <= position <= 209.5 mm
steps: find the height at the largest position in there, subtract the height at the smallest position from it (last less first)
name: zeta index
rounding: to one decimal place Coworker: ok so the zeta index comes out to -0.4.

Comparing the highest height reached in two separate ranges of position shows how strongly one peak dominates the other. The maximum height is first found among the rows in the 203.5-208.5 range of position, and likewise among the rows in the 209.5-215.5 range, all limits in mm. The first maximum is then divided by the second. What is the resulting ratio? 1.18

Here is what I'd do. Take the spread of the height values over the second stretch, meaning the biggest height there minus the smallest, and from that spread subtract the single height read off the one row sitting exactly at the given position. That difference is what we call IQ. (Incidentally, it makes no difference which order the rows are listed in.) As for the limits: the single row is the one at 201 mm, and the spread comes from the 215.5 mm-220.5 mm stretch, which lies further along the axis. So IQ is -2.29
